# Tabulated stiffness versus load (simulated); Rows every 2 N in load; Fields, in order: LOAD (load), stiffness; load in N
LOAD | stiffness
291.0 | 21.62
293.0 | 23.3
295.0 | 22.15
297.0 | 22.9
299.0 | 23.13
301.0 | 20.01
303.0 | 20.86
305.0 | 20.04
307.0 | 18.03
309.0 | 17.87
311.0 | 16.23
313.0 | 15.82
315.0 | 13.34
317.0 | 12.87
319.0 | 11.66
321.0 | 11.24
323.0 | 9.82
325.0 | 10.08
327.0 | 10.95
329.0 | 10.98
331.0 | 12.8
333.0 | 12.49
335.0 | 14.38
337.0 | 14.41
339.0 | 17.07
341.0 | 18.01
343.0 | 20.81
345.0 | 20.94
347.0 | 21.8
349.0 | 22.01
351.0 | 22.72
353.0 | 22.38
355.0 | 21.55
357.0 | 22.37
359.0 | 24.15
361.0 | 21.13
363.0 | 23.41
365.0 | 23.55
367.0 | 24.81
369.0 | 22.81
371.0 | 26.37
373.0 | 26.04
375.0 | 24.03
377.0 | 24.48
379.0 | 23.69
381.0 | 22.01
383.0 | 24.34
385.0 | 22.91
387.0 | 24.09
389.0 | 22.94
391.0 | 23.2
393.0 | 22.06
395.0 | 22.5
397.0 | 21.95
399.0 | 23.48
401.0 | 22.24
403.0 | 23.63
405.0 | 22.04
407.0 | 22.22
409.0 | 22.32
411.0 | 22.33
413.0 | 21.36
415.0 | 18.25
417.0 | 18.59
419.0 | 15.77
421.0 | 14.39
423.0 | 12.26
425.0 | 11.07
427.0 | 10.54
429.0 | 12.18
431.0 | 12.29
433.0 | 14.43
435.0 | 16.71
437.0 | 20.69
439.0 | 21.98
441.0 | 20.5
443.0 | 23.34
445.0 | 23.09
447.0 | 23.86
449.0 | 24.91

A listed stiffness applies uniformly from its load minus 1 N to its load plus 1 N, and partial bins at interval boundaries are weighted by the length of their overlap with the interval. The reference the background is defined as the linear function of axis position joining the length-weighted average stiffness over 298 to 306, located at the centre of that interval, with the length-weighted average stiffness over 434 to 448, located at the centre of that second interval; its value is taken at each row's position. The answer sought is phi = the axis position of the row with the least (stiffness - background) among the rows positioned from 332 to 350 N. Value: 333.0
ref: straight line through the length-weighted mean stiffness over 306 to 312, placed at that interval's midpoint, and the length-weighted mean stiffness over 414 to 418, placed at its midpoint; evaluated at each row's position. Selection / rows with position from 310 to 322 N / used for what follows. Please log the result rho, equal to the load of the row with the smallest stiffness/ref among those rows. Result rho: 321.0 N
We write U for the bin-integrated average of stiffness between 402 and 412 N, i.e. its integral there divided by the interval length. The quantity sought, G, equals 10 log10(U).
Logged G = 13.5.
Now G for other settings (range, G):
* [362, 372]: 13.8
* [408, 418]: 13.1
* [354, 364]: 13.5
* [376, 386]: 13.7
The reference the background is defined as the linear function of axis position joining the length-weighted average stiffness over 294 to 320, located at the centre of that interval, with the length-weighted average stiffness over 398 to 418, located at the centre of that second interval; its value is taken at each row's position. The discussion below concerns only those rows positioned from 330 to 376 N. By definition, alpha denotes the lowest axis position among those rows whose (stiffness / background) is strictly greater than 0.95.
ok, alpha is 343.0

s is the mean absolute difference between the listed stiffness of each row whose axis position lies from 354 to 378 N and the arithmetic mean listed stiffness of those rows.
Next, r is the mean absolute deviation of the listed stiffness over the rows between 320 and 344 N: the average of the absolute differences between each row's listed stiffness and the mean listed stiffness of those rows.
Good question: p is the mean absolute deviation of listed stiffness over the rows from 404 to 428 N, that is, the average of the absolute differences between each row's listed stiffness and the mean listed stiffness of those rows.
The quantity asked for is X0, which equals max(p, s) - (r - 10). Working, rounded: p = 4.0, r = 2.8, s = 1.3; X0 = 11.2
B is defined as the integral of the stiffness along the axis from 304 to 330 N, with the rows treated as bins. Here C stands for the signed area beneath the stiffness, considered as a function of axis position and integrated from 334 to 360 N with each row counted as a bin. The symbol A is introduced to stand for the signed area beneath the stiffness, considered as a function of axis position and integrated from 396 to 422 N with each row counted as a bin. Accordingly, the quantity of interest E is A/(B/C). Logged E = 788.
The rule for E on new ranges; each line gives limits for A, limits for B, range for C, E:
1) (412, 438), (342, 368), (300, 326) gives 269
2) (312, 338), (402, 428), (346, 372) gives 410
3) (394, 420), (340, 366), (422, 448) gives 433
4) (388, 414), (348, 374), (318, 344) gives 337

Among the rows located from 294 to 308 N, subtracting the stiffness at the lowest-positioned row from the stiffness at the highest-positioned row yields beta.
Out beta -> -4.1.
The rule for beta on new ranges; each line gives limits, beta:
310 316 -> -2.9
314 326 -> -3.3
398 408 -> -1.3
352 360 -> 1.8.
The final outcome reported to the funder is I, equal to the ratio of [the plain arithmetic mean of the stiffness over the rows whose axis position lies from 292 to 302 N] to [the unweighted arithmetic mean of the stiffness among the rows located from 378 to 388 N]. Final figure 1.0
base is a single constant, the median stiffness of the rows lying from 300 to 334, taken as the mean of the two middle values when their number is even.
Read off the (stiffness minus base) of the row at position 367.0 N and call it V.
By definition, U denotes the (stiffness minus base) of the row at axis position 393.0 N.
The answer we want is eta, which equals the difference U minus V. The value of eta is -3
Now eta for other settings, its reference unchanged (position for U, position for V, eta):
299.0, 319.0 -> 11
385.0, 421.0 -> 9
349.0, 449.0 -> -3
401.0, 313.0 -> 6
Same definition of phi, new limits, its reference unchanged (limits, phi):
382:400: 397.0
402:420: 419.0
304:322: 321.0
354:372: 361.0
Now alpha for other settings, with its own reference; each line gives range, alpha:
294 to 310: 295.0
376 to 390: 377.0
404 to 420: 405.0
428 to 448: 439.0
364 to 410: 365.0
